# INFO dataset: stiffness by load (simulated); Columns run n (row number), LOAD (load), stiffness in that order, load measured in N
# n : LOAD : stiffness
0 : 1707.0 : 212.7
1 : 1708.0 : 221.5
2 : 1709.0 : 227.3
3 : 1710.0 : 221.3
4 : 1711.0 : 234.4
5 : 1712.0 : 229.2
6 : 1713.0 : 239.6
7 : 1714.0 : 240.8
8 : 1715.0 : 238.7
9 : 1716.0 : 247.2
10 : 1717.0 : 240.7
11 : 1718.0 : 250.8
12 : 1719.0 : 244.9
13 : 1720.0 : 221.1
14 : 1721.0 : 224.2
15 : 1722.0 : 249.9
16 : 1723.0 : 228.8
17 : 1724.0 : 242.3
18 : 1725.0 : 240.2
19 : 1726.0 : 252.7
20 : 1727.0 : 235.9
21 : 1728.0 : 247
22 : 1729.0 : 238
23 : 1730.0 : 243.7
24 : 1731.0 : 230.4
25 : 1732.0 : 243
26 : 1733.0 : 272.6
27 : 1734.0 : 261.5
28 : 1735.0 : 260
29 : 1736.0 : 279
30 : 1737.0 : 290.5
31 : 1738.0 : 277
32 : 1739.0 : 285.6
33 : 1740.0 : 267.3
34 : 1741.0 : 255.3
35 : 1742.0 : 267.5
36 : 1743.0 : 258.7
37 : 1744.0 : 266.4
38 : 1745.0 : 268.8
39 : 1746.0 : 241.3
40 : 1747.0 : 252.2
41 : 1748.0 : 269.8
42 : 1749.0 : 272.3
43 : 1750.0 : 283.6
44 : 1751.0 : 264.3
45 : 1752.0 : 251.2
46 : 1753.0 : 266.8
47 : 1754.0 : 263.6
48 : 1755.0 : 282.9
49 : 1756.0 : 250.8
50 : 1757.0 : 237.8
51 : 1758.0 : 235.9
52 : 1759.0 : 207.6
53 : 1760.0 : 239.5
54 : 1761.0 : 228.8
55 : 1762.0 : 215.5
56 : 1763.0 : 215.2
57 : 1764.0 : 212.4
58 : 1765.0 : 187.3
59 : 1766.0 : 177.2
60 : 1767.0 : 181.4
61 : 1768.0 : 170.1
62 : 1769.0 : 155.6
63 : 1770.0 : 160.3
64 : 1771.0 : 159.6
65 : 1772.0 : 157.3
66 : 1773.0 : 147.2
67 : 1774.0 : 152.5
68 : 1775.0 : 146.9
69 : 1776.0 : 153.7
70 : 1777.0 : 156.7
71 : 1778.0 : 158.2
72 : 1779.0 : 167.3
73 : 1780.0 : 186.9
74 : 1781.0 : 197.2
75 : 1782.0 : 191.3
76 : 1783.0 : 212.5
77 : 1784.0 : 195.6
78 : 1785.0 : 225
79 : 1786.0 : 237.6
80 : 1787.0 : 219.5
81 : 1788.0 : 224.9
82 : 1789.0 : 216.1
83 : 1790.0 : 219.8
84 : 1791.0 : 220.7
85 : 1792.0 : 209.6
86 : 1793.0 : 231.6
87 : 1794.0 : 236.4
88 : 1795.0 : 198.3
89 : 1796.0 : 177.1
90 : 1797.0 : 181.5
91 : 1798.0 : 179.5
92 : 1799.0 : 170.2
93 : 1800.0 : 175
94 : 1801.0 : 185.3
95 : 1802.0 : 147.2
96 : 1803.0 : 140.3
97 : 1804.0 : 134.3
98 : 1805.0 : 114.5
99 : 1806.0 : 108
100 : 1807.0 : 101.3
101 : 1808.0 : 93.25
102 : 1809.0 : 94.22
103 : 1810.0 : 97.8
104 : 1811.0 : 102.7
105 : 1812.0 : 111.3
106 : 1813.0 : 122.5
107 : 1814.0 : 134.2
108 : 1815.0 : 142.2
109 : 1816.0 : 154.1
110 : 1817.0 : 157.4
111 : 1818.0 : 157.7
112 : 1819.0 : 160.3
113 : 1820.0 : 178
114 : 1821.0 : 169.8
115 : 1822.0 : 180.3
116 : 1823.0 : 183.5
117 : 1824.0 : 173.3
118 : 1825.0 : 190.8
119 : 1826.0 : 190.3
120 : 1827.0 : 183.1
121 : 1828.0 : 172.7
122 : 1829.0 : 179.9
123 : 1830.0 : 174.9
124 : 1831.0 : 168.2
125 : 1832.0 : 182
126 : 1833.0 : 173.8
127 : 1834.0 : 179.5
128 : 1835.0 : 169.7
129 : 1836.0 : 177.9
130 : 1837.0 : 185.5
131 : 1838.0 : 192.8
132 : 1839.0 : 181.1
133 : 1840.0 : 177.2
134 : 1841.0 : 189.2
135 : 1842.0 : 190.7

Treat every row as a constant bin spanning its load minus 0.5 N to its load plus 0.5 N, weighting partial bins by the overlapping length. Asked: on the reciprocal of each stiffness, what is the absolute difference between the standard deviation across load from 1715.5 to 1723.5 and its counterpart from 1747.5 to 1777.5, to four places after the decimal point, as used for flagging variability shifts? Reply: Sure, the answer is 0.0009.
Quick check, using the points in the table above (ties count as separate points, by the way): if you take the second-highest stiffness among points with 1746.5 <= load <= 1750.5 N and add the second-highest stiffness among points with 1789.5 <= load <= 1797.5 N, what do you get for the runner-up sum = 504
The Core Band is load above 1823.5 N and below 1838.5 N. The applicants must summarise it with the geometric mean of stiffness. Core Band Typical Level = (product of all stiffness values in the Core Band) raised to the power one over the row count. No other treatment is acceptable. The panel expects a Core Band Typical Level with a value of 179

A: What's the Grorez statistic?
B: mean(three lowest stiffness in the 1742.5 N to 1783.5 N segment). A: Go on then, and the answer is 149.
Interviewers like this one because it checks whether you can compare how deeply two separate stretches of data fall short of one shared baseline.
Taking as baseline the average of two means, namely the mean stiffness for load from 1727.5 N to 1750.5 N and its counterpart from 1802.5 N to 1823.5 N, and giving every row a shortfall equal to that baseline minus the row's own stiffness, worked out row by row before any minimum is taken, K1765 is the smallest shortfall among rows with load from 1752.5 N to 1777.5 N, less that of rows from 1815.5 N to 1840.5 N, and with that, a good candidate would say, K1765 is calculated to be -90.1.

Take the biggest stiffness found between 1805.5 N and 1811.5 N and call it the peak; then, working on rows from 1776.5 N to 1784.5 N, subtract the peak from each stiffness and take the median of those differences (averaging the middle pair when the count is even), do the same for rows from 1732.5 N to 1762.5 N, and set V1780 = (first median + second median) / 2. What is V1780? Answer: 119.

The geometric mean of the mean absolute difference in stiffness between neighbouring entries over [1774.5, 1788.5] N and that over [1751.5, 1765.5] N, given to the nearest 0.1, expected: 13.7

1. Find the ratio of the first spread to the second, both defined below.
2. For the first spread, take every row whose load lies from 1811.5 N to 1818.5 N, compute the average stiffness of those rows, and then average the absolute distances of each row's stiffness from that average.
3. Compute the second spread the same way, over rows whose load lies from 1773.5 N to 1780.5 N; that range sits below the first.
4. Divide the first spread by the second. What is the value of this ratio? 1.5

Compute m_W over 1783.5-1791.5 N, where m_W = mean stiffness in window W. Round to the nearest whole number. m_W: 220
